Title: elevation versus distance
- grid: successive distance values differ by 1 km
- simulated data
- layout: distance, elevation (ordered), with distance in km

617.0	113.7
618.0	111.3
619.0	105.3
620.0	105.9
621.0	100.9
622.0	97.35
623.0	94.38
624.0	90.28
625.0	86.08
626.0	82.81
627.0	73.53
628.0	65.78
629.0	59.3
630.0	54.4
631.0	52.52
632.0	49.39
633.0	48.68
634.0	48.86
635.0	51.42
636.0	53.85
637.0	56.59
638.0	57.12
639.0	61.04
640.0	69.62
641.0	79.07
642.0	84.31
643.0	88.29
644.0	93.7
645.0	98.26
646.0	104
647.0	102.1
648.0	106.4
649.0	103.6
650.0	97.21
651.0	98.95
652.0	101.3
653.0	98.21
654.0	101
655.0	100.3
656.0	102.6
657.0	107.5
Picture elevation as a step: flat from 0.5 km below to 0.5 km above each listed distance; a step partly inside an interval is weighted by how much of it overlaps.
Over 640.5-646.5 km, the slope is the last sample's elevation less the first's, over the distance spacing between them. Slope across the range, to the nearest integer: 5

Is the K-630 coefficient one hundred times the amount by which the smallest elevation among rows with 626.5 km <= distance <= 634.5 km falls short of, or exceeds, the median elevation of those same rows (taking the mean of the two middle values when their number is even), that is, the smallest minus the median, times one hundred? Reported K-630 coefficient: -478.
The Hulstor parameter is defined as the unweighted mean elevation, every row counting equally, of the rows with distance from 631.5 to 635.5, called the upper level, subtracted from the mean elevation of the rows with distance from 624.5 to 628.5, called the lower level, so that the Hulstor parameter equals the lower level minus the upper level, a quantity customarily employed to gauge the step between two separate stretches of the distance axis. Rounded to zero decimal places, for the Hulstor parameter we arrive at 27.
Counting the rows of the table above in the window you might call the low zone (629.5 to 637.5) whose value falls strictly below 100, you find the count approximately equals 8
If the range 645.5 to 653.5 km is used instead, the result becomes 3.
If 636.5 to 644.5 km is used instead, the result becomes 8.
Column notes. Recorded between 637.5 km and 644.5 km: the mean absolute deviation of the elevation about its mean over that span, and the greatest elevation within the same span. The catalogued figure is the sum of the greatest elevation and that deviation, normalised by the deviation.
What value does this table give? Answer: 9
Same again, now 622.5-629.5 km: 10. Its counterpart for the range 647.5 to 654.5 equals 45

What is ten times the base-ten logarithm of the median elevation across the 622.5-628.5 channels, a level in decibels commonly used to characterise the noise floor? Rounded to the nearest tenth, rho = 19.3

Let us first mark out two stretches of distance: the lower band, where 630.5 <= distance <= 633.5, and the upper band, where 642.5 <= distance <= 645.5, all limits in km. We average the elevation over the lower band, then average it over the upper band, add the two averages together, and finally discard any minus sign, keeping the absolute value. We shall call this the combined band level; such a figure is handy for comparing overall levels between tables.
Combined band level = 144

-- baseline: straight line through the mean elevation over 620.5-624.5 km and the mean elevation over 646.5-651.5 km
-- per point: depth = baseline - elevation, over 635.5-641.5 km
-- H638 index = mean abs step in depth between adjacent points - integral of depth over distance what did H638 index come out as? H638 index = -214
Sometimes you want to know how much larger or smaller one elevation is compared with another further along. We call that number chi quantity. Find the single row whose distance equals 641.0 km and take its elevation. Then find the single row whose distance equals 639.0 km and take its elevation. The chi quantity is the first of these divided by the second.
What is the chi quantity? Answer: 1.3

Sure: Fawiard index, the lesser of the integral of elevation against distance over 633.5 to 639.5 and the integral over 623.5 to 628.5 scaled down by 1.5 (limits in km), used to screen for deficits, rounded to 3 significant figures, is 266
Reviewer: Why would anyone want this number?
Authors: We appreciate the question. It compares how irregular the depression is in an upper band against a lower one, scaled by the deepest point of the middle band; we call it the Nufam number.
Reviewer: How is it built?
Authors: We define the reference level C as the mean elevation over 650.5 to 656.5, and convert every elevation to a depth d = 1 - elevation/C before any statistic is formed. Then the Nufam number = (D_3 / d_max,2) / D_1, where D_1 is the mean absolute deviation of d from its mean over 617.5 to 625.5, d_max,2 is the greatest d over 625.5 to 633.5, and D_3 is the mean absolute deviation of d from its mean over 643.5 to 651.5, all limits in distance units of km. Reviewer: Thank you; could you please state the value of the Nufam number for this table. 1.0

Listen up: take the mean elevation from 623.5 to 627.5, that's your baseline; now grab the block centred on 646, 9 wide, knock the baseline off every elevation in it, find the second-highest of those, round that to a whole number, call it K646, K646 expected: 21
